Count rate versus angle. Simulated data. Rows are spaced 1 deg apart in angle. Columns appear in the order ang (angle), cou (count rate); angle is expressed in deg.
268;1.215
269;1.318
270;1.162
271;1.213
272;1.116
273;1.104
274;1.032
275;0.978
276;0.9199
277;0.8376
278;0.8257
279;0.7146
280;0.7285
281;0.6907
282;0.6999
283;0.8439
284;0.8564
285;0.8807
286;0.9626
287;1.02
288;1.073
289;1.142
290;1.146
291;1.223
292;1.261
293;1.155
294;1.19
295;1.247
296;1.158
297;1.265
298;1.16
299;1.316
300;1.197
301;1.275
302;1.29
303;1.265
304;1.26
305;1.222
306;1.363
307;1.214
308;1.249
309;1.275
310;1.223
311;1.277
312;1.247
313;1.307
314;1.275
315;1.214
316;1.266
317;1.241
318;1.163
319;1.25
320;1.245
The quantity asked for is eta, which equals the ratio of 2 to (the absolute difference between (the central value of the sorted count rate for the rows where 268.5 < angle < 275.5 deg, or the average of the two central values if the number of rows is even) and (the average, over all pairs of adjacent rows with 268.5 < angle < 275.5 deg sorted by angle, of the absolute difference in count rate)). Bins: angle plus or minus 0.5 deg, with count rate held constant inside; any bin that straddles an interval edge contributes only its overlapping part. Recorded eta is 1.92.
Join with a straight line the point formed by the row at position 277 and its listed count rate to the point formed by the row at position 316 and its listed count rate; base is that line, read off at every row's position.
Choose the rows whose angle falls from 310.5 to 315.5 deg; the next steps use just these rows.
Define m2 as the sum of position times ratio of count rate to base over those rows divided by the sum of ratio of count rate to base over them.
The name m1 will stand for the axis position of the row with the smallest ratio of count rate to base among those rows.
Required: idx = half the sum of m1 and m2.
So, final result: 314.0 deg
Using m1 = 315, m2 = 313.0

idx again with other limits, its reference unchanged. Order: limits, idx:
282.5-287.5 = 284.0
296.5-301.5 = 298.5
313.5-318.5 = 317.0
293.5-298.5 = 297.0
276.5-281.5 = 279.9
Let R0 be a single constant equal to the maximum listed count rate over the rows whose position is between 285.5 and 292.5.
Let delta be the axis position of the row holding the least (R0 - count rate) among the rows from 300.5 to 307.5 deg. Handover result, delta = 306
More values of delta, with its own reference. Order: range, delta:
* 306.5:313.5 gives 313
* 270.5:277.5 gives 271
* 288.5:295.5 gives 292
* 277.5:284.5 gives 284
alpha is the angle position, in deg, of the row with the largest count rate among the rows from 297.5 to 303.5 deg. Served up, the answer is 299 deg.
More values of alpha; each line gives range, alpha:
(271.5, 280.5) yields 272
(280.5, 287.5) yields 287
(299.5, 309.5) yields 306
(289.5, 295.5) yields 292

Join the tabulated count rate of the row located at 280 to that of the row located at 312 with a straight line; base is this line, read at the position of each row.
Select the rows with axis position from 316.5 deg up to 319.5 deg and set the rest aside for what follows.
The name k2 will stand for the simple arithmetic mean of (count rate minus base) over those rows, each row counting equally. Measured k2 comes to -0.13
